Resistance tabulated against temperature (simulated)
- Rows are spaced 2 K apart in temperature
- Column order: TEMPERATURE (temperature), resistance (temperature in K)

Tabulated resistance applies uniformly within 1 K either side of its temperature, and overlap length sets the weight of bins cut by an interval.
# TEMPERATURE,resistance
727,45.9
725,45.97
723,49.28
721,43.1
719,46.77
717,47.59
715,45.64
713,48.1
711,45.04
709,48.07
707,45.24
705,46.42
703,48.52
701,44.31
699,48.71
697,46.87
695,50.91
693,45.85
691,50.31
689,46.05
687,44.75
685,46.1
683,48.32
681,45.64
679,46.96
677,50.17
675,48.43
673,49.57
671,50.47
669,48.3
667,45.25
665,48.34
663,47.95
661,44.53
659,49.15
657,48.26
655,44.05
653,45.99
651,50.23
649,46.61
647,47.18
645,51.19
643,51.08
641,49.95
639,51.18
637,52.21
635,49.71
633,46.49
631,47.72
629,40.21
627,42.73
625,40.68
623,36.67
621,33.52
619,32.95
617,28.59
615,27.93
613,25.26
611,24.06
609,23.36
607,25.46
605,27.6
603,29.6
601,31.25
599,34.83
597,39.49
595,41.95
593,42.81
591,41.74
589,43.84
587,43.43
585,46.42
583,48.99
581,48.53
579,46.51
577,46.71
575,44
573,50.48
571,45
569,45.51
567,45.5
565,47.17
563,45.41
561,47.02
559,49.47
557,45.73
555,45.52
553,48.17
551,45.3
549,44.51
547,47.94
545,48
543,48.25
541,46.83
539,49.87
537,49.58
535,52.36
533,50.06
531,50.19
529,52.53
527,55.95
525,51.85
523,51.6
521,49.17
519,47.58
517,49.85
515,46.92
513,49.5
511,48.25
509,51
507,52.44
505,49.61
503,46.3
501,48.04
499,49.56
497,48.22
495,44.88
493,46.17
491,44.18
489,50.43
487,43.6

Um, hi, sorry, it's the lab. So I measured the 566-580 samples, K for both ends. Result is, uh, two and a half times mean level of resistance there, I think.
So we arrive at 116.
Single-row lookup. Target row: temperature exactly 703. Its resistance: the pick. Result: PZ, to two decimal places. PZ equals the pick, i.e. 48.52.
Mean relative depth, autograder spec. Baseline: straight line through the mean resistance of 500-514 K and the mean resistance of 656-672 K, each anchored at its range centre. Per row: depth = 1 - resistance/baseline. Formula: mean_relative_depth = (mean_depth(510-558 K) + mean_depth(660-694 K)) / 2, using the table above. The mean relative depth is 0.003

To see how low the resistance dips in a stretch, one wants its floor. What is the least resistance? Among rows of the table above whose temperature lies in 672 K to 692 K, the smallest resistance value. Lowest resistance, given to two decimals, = 44.75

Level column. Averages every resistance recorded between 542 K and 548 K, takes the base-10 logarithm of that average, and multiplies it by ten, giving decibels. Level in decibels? 16.82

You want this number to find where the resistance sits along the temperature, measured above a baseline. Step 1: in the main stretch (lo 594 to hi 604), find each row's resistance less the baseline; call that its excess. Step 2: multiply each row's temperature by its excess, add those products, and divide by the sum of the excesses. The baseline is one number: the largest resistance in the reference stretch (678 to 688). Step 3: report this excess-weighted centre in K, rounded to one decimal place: 600.0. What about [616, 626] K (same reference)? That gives 620.2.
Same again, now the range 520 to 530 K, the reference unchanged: 526.1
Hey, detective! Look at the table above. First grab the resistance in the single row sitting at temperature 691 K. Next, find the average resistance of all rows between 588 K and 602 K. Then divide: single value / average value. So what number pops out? 1.28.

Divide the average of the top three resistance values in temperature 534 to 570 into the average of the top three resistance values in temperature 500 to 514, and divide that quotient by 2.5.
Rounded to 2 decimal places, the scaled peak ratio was 0.40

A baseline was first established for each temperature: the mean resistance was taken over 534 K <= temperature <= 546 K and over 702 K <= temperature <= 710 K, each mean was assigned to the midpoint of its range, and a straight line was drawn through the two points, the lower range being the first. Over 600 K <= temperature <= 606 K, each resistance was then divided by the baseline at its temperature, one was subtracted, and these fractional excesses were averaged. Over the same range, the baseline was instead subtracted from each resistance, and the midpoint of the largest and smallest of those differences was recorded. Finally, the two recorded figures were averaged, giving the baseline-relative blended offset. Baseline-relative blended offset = -9.7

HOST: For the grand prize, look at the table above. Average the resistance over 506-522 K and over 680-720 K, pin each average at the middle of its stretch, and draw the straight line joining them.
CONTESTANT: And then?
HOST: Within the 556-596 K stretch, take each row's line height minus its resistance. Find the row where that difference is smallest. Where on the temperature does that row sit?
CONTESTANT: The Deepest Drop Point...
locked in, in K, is 573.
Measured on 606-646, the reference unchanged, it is 637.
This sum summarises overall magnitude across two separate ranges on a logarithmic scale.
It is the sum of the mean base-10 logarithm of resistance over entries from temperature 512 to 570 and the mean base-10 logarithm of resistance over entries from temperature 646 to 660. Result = 3.360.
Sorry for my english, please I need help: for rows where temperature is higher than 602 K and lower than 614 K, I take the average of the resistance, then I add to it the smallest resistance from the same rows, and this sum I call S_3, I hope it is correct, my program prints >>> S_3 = 49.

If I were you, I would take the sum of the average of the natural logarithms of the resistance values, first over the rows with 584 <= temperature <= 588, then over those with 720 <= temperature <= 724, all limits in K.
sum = 7.63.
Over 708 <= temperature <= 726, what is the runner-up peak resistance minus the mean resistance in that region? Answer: 1.5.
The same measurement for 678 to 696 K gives 3.1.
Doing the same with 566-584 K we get 2.2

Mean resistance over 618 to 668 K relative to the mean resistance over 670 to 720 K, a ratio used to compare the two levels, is 0.97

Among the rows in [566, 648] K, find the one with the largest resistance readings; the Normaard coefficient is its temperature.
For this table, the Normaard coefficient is 637 K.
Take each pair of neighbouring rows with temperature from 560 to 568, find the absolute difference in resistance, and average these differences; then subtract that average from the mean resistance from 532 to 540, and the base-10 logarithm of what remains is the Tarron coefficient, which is 1.69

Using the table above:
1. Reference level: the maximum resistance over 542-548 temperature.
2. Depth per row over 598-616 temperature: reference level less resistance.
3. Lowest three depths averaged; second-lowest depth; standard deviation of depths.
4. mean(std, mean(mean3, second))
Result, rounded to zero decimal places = 10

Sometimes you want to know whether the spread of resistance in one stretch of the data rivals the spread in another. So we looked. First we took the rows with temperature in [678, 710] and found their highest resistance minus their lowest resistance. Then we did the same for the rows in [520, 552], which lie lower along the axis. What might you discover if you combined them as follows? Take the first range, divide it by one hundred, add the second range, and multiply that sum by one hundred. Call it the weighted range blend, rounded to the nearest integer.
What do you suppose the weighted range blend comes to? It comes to 1151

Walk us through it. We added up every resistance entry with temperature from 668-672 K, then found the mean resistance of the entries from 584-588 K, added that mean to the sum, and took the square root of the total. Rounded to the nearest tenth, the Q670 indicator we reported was 12.0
